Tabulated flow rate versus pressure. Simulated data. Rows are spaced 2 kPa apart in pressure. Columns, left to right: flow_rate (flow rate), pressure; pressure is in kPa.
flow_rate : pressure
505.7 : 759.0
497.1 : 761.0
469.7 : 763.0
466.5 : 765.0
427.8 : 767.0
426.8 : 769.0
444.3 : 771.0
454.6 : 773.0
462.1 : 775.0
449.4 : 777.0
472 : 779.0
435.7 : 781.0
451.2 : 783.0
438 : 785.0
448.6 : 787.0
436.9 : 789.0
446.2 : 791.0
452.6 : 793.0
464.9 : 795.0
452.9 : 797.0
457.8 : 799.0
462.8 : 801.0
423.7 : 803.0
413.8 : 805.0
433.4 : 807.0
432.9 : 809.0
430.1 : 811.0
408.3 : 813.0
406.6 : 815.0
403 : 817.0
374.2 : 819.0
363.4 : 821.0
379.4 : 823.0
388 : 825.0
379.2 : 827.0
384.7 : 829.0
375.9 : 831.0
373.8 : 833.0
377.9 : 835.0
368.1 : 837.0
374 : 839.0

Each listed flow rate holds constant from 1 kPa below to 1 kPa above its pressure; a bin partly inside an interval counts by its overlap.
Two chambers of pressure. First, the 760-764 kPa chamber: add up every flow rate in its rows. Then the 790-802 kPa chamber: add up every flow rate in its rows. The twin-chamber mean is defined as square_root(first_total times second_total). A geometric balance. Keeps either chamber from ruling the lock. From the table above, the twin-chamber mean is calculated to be 1627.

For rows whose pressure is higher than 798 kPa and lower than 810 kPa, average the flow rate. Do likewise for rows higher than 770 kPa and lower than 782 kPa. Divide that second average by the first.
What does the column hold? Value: 1.04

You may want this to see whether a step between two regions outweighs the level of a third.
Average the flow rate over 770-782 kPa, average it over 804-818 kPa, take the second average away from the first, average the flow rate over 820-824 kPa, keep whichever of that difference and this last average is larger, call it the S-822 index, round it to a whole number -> 371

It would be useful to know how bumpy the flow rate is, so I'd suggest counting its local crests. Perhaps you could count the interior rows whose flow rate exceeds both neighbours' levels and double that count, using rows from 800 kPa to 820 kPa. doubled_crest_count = 2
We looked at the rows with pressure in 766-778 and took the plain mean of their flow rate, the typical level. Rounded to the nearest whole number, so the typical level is 444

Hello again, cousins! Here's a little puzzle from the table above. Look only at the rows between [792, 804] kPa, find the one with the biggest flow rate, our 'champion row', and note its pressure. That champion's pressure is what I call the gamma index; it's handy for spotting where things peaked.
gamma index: 795.0 kPa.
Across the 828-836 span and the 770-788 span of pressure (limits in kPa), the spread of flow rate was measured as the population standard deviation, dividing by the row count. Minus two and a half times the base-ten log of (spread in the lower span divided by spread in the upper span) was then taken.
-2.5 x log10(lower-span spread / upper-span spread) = -1.0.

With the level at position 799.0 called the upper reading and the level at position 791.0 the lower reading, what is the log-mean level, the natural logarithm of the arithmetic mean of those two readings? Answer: 6.11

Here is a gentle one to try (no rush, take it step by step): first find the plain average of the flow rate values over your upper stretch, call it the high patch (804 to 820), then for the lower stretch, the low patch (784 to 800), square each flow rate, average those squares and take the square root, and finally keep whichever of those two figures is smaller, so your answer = 413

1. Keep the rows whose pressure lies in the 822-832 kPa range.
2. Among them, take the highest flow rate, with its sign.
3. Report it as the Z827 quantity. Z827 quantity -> 388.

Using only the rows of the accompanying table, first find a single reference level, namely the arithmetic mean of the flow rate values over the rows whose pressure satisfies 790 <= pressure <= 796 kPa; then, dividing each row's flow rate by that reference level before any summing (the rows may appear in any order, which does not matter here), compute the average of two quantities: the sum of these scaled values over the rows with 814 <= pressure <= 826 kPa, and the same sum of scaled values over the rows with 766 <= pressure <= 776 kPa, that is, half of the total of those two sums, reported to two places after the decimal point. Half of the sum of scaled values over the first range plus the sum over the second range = 4.98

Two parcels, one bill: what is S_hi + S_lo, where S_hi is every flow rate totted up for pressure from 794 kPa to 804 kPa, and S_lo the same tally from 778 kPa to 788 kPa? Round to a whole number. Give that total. 4508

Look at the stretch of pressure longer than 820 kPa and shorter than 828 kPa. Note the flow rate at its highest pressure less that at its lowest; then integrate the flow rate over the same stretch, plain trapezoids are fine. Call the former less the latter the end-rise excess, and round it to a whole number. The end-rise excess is -3004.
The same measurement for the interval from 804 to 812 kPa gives -3404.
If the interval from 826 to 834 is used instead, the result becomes -3033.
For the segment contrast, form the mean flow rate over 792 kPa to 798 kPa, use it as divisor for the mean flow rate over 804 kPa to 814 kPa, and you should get 0.93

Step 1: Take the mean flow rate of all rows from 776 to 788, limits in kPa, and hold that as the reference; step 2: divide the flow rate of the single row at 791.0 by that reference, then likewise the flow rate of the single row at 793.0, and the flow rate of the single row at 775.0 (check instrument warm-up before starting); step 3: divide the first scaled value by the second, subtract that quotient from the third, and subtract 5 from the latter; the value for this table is -4.96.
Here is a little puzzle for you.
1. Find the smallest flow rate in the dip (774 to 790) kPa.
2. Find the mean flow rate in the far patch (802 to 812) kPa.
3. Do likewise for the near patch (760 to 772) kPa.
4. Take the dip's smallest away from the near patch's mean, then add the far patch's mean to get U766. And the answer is 446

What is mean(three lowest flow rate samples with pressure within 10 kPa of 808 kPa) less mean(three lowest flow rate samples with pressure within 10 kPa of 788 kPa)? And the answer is -31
